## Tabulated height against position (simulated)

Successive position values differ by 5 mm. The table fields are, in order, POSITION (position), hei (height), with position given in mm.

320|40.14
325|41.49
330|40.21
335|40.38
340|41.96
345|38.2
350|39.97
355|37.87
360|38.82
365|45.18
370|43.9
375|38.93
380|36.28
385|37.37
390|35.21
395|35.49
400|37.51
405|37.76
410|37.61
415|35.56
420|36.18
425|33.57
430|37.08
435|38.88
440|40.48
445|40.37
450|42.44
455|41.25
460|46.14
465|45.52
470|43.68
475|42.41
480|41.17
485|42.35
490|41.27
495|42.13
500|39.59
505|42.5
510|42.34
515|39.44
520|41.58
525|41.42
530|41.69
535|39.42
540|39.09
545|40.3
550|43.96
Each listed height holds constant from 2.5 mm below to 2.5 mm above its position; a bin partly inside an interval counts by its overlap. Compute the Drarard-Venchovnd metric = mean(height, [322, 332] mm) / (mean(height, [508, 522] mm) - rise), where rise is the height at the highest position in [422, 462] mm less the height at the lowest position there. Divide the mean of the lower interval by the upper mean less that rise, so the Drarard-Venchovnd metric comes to 1.43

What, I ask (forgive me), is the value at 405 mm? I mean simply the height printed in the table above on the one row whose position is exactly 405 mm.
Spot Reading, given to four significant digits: 37.76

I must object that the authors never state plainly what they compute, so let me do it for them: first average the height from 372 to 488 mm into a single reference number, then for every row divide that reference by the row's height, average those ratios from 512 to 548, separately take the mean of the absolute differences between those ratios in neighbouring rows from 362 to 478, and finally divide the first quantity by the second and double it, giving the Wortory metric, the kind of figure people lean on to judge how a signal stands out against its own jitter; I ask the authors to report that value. 43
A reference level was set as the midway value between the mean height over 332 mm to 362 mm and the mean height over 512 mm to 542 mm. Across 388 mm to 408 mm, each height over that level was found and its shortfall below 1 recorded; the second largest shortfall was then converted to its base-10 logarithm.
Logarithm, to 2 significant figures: -0.95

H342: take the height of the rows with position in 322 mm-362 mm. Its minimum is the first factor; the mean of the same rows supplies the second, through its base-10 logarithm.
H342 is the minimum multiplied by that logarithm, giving 61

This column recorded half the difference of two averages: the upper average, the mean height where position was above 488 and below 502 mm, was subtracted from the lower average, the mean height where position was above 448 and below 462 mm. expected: 1.1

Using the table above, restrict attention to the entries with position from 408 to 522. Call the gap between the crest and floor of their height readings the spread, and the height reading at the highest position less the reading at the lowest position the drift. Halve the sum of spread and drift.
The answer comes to 8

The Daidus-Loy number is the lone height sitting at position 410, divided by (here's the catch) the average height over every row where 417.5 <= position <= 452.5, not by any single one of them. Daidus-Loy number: 0.98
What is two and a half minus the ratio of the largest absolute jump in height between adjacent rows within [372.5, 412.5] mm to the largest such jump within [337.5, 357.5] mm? 1.8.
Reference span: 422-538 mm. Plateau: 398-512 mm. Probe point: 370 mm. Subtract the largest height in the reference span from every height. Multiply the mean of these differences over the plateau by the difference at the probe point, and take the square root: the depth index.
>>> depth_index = 3.6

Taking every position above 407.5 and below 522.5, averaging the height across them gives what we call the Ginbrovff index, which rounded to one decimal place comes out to 40.6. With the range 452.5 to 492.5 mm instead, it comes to 43.0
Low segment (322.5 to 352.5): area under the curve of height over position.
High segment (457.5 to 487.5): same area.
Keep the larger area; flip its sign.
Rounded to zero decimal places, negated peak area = -1306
